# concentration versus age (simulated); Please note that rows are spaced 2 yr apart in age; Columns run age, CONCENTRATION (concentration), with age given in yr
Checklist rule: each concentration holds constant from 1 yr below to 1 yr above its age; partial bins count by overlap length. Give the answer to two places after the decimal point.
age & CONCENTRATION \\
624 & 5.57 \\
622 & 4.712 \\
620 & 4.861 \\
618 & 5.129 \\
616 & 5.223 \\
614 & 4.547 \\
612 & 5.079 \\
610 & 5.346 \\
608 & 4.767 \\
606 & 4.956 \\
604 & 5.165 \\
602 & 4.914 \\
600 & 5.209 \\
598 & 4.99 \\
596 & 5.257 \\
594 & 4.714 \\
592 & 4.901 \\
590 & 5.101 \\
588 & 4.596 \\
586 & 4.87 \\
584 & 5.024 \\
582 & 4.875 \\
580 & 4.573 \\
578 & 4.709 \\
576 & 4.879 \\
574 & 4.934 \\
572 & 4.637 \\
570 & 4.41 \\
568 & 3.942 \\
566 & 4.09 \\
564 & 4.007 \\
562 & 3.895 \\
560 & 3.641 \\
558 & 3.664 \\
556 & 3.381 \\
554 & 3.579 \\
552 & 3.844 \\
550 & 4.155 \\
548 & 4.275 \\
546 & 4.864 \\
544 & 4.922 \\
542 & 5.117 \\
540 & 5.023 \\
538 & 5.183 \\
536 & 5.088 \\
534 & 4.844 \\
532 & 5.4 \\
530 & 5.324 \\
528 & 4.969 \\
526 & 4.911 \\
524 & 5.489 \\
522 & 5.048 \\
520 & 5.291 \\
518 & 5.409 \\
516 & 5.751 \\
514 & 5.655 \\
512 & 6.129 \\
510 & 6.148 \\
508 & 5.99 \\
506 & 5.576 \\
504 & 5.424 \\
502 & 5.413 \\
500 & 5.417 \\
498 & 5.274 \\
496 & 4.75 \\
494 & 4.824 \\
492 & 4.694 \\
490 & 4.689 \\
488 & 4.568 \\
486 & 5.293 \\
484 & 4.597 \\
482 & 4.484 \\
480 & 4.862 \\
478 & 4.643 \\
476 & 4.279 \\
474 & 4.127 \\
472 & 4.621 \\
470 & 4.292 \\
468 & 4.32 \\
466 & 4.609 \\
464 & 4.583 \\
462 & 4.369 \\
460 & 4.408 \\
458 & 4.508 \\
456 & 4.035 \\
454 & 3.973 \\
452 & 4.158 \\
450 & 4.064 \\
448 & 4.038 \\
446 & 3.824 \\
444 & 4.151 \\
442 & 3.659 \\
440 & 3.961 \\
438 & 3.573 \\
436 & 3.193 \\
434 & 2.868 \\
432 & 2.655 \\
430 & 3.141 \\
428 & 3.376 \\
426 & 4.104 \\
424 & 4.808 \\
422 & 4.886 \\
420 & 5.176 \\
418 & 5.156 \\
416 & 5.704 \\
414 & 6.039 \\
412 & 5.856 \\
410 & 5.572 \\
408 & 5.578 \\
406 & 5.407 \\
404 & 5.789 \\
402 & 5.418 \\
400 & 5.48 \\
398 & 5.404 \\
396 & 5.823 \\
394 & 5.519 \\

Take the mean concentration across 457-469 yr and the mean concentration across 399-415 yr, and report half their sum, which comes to 5.05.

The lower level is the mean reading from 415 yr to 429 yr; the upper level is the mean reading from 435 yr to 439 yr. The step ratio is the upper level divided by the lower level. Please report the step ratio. 0.71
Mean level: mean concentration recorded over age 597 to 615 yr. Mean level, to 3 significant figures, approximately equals 5.00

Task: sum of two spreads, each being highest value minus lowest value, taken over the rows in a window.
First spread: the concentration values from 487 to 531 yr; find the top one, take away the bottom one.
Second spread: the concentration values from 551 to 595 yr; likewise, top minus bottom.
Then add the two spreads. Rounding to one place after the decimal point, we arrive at 3.3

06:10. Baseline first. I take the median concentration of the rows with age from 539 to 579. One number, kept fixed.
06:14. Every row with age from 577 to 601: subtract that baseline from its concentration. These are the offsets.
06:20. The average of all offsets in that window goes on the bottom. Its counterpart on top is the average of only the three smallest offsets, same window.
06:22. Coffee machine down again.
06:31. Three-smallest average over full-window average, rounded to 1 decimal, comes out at 0.6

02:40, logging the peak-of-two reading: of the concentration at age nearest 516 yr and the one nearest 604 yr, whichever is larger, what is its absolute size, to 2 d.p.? 5.75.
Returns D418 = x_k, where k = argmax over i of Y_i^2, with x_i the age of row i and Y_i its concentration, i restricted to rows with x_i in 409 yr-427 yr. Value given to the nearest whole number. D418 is 414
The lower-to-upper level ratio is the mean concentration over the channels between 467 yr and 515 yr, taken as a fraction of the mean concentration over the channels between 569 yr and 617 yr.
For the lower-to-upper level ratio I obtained 1.02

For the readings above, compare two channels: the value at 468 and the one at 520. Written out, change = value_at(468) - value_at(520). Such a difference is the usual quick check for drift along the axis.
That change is -0.97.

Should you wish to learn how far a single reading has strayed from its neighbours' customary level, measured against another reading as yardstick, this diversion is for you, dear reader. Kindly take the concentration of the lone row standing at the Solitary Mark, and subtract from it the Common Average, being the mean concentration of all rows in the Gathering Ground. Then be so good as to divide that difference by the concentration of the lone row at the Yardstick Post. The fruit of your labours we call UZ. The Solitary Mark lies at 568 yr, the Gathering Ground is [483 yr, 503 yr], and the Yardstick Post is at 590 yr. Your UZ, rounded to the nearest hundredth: -0.20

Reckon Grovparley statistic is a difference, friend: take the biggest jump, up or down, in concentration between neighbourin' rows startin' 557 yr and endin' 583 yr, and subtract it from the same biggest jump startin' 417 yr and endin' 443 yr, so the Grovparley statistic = 0.26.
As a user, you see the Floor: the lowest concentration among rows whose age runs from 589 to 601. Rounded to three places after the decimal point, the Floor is 4.714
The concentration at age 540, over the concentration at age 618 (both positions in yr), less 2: -1.0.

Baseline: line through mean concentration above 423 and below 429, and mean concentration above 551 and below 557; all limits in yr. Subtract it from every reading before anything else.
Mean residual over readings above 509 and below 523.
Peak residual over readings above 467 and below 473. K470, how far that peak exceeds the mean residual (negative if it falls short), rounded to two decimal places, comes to -1.18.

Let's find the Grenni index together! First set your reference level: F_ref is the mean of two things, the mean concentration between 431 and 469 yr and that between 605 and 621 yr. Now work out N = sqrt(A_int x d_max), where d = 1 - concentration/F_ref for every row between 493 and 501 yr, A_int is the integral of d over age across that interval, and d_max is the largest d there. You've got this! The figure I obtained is 0.26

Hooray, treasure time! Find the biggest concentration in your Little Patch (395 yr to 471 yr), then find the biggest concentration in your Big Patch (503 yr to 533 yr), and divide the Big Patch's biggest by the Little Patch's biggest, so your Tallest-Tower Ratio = 1.02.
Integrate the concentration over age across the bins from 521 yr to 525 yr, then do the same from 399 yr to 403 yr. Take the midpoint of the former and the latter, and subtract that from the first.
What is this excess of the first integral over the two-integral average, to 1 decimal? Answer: -0.4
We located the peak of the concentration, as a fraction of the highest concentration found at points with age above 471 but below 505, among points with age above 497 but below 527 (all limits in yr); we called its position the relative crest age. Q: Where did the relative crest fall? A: 510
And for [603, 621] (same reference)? 610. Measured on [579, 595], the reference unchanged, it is 590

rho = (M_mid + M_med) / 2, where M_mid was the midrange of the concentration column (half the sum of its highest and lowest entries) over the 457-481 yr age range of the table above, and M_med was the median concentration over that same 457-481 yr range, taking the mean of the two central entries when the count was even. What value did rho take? 4.48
